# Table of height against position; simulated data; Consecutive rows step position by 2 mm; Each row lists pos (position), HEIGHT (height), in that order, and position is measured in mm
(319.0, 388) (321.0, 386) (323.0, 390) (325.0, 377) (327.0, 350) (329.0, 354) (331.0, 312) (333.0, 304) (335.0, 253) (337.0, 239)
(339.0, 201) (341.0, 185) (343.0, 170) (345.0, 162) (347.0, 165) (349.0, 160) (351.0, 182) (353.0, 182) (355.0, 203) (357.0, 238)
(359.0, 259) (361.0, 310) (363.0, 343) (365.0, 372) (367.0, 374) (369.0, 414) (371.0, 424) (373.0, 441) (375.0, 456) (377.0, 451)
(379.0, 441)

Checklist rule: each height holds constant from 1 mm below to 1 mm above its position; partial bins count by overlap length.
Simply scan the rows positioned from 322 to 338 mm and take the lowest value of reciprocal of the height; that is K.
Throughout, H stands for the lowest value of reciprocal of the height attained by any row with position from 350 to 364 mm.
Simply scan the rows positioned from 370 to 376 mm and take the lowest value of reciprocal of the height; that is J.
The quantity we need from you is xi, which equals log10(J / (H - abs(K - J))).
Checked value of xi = -0.1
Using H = 0.0029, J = 0.0022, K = 0.0026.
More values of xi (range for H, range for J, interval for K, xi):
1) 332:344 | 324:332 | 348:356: 0.4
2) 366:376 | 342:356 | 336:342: 0.5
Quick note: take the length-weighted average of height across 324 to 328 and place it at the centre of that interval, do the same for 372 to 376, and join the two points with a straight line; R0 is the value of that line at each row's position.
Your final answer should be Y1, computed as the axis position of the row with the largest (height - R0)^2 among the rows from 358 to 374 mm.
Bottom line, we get 359.0 mm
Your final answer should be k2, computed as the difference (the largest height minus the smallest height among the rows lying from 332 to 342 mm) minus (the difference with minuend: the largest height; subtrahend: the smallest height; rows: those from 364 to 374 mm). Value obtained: 50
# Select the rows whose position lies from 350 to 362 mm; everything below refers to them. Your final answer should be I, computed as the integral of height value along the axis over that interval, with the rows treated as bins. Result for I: 2748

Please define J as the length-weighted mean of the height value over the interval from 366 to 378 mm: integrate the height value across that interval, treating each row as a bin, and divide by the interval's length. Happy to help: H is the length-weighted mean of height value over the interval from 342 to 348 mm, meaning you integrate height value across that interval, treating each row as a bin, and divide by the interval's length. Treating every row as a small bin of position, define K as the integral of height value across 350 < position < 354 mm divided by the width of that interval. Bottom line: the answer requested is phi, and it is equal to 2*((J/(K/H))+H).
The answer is 1108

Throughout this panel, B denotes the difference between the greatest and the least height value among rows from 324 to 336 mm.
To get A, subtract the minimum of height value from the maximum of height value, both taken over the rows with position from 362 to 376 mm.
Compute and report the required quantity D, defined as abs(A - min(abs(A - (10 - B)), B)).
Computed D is 11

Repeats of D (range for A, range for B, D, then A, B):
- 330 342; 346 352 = 105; 127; 22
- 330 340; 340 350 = 86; 111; 25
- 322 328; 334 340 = 12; 40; 52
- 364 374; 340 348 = 46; 69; 23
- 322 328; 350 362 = 88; 40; 128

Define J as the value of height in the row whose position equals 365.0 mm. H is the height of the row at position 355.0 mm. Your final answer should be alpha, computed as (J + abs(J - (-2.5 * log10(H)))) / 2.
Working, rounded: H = 203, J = 372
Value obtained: 375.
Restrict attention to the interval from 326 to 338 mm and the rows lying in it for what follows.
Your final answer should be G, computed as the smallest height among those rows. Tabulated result 239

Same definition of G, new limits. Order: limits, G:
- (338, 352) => 160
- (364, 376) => 372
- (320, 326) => 377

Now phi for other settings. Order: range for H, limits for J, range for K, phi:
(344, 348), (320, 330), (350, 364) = 822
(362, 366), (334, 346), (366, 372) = 1072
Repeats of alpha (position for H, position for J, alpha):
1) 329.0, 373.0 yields 444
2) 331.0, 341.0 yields 188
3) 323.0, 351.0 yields 185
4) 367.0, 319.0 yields 391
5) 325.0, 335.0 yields 256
